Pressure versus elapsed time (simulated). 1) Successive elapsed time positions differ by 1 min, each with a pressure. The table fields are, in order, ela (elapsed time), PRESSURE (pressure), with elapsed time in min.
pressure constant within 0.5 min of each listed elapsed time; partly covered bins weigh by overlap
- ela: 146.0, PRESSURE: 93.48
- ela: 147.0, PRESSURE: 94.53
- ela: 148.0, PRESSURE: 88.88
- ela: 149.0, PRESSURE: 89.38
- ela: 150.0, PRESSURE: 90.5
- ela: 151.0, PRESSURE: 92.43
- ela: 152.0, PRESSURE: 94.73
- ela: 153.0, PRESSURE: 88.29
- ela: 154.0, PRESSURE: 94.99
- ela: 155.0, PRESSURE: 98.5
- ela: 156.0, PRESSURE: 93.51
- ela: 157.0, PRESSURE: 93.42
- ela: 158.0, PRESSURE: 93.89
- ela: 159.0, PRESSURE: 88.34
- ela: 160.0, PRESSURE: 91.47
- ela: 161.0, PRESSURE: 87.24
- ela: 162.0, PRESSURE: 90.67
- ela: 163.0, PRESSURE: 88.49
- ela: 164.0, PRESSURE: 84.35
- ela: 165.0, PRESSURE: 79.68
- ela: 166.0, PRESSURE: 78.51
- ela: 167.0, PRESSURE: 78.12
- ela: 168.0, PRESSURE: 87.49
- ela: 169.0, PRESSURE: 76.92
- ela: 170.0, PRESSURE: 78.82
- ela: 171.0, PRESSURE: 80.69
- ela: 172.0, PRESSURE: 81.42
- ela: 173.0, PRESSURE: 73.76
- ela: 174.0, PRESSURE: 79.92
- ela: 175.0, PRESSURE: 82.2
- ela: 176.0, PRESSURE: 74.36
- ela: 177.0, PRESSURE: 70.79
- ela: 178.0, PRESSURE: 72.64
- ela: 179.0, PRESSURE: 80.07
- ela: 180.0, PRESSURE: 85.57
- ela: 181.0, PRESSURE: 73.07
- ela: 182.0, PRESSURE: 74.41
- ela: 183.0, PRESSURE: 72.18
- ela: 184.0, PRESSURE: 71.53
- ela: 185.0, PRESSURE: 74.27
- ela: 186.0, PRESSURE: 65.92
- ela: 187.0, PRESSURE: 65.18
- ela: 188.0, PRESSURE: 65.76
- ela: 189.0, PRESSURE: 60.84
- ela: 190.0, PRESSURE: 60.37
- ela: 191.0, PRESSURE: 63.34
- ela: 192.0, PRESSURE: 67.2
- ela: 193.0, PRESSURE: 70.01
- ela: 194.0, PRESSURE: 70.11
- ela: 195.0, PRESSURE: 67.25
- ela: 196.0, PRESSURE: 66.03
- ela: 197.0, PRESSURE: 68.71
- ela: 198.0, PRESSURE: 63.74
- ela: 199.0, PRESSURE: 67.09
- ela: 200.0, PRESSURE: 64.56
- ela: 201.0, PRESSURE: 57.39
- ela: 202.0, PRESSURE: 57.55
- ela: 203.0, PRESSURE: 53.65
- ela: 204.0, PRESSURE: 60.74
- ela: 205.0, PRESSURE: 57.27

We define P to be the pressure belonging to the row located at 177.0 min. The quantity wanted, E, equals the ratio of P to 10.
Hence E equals 7.1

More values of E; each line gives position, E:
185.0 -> 7.4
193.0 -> 7.0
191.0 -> 6.3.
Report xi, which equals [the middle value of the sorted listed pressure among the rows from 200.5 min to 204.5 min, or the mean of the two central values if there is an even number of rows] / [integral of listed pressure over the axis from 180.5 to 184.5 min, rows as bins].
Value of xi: 0.20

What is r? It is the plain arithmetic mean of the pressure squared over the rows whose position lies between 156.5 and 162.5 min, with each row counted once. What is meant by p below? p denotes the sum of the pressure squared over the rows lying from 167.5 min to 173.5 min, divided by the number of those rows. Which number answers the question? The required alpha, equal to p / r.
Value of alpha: 0.77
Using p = 6394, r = 8258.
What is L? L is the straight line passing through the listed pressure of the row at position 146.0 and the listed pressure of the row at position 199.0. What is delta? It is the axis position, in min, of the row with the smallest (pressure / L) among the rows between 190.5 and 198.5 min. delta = 191.0 min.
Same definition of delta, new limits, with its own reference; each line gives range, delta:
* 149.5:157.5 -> 153.0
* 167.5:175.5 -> 173.0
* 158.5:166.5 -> 166.0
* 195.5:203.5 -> 203.0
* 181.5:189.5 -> 189.0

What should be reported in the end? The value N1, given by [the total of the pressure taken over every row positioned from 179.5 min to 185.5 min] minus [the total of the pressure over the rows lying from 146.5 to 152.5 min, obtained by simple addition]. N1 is -99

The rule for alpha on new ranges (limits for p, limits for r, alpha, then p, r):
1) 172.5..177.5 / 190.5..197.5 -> 1.28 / 5825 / 4564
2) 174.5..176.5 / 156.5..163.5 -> 0.75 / 6143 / 8197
